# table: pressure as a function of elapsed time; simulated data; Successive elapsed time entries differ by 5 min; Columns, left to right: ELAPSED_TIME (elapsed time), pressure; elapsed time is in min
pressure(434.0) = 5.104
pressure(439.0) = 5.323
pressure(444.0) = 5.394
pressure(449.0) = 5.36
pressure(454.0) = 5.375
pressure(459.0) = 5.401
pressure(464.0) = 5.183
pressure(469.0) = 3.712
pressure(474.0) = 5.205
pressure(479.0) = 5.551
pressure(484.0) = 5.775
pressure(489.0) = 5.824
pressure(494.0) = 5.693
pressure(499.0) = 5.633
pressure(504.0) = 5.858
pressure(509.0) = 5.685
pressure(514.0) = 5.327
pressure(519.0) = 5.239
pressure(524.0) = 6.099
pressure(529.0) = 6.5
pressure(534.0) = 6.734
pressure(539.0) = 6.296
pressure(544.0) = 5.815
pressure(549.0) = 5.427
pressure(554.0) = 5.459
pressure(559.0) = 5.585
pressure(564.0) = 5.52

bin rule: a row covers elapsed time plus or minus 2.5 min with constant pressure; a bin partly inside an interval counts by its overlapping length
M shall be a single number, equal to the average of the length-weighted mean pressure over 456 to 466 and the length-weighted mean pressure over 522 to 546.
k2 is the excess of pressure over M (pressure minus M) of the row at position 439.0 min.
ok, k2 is -0.48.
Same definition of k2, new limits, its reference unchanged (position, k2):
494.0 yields -0.11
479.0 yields -0.25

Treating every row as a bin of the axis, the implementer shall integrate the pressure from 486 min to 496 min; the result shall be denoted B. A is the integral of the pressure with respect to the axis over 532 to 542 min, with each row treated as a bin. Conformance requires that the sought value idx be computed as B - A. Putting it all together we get -7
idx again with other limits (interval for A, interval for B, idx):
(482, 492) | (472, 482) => -4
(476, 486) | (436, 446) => -3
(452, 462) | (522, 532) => 10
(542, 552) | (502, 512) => 1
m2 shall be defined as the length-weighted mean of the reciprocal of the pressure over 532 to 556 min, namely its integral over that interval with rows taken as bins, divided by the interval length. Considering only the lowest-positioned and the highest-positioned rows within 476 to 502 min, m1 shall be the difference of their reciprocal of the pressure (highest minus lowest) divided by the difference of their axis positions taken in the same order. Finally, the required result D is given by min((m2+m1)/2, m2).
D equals 0.085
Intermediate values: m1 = -0.0001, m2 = 0.169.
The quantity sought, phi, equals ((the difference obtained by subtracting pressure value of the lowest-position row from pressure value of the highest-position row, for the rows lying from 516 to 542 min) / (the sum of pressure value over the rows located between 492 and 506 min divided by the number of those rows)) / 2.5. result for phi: 0.074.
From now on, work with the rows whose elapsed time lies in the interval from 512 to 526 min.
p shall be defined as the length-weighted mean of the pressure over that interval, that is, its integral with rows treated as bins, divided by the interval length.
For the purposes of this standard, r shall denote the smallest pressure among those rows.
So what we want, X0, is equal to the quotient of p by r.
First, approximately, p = 5.54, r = 5.239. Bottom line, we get 1.06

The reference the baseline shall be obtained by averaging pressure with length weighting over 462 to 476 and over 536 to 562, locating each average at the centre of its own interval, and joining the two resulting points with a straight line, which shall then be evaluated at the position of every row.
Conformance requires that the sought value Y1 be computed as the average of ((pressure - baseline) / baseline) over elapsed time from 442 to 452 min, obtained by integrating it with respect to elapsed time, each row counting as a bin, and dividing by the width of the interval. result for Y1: 0.23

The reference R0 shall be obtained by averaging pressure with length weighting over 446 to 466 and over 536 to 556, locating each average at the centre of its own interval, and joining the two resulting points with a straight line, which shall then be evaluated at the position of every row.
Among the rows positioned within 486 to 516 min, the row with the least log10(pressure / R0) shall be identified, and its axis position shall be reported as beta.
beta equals 514.0 min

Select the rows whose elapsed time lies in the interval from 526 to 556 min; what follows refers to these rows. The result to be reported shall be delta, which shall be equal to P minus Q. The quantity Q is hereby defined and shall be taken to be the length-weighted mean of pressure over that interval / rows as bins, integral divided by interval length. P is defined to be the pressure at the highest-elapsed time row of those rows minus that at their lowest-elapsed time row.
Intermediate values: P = -1.0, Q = 6.0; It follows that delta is -7.09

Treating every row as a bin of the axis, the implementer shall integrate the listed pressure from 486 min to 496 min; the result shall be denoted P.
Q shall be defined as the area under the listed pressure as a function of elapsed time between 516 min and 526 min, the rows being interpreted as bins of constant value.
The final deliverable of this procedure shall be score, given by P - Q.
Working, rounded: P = 58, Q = 56.3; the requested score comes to 1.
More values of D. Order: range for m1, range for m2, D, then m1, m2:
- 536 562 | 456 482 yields 0.102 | 0.0010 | 0.203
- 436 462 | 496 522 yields 0.090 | -0.0001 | 0.180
